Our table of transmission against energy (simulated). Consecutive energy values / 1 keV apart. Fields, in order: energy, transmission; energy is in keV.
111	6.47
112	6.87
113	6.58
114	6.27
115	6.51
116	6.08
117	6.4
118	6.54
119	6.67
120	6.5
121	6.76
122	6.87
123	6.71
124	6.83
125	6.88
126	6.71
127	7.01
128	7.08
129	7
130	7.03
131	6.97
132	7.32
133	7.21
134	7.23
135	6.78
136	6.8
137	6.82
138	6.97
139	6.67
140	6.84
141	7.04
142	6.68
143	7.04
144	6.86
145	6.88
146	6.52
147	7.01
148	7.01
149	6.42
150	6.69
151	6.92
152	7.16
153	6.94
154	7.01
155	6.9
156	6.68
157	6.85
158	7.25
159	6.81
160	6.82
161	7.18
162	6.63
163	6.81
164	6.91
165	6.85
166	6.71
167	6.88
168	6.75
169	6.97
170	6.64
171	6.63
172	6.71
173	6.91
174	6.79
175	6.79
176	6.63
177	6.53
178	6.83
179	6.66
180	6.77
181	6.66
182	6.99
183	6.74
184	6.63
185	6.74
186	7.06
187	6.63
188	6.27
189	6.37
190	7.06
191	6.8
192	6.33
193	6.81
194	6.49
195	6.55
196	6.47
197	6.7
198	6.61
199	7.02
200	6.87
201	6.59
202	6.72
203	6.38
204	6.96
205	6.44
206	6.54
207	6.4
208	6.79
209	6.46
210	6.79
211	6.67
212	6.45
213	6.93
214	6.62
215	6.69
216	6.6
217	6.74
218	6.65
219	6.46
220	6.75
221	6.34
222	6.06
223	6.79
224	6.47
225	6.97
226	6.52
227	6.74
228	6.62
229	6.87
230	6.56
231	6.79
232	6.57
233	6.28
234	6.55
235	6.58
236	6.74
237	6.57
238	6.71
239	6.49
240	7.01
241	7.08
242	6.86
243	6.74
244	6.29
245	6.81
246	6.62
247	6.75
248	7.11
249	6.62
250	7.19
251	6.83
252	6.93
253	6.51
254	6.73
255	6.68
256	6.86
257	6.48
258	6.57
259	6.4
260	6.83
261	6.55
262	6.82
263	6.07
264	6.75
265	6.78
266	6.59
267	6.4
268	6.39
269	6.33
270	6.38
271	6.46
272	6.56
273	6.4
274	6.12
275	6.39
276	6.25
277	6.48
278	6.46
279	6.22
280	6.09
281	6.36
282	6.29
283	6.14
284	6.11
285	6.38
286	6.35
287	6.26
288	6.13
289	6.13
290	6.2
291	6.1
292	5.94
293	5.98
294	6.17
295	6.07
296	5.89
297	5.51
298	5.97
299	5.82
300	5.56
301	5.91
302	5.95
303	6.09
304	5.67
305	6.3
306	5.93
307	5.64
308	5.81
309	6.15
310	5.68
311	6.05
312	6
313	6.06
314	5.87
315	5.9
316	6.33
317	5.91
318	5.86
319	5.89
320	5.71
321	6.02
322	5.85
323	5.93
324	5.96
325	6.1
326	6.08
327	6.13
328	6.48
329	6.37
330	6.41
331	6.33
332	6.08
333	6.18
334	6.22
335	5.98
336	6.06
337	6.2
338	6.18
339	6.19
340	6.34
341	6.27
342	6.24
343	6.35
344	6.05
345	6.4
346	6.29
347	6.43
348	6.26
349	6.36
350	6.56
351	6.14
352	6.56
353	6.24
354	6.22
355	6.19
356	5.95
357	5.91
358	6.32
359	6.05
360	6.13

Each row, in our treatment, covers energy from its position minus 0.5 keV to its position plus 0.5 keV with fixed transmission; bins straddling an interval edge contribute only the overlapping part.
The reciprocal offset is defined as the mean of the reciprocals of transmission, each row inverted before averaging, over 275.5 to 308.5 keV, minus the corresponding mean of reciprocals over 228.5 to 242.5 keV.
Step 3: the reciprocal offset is 0.016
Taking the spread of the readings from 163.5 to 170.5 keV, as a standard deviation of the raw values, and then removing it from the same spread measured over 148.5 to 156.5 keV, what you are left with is 0.11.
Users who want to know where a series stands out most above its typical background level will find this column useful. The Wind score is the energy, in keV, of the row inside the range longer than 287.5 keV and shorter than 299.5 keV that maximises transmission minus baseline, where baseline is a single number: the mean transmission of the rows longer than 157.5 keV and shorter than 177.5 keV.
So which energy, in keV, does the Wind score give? 290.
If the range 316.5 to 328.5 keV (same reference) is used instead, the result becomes 328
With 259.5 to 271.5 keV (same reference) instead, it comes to 260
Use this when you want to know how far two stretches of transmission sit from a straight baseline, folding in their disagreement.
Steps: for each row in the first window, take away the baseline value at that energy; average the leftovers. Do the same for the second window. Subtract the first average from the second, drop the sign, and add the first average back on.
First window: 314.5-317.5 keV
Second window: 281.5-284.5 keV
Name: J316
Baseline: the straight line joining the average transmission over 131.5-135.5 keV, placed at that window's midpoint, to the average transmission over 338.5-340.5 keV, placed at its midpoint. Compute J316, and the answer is -0.31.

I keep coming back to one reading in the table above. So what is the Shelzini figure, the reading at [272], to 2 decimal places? 6.56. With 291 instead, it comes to 6.10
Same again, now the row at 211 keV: 6.67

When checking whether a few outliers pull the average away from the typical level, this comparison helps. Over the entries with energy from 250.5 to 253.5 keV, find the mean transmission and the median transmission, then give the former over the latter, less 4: -3.01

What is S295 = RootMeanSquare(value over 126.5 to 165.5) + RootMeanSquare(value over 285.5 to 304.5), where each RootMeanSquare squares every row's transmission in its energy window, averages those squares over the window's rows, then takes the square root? 12.9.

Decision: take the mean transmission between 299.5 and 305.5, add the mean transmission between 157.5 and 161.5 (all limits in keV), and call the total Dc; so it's 12.9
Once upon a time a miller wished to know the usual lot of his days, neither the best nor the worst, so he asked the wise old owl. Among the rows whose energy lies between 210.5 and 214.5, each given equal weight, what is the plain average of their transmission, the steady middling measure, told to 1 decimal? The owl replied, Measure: 6.7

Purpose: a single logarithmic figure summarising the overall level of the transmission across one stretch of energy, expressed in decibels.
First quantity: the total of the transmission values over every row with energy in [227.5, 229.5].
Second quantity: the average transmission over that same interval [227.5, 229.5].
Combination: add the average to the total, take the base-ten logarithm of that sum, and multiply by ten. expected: 13.1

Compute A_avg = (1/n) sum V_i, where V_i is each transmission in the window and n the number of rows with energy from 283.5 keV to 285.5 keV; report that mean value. 6.2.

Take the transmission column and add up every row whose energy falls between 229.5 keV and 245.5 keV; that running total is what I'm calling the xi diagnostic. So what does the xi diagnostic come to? 107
